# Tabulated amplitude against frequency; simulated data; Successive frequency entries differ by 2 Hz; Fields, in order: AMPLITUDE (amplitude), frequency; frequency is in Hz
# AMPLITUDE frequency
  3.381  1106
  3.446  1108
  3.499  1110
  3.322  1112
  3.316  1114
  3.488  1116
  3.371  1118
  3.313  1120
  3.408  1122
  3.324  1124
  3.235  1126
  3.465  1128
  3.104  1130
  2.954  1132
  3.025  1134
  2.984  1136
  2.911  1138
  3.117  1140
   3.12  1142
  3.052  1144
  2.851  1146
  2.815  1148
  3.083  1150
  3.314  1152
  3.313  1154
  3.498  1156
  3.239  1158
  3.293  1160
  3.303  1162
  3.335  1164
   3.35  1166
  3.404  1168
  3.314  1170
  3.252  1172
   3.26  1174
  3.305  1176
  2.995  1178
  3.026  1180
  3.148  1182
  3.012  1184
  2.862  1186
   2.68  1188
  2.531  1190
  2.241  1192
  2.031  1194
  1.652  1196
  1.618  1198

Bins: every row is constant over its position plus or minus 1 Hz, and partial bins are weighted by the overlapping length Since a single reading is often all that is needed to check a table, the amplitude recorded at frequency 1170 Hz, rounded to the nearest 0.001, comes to 3.314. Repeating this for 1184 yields 3.012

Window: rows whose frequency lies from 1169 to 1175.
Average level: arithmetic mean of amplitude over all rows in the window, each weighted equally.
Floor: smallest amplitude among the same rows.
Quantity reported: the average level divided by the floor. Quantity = 1.01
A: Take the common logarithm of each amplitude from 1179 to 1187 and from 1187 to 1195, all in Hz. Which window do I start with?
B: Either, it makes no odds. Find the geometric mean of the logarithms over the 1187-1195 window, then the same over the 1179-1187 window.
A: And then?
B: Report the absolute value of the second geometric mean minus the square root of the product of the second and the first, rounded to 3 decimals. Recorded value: 0.058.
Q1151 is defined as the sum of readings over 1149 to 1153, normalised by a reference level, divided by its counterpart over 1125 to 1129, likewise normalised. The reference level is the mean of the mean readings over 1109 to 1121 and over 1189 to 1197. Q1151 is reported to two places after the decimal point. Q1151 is 0.95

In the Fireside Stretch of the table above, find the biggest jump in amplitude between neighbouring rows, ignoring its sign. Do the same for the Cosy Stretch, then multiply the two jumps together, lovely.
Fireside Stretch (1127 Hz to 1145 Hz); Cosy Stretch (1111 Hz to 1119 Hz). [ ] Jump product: 0.062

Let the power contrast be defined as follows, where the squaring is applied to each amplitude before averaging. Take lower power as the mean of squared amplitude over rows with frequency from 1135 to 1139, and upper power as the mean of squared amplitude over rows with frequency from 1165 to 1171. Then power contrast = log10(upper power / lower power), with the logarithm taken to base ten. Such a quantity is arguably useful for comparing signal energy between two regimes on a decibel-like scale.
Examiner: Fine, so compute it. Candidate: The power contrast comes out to 0.113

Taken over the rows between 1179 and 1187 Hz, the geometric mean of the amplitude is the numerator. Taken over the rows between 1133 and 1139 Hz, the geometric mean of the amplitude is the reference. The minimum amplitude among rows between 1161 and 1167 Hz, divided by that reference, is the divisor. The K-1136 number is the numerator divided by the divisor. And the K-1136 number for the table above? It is 2.7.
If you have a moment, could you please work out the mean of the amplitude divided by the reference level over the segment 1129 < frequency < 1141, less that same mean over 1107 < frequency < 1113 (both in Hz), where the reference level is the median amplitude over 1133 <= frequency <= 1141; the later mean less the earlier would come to -0.14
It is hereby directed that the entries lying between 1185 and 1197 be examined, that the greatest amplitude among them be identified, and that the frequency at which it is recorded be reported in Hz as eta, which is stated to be 1186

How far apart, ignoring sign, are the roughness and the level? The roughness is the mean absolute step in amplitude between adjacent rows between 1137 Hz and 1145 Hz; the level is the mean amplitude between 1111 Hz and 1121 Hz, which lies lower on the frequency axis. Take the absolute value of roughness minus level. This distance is 3.27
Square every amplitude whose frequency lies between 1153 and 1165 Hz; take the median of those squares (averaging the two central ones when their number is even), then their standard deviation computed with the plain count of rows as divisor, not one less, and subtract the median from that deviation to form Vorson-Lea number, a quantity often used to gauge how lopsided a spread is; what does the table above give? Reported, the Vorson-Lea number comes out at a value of -10.4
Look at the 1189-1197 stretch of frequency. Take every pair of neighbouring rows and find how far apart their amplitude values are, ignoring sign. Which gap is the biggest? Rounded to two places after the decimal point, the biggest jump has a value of 0.38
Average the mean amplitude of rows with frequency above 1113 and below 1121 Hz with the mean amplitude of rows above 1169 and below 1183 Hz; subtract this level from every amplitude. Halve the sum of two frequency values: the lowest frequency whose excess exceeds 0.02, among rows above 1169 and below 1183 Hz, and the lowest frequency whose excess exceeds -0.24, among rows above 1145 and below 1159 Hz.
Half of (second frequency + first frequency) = 1160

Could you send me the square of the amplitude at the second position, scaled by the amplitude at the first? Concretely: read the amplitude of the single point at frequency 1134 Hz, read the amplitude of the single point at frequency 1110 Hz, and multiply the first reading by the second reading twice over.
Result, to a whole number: 37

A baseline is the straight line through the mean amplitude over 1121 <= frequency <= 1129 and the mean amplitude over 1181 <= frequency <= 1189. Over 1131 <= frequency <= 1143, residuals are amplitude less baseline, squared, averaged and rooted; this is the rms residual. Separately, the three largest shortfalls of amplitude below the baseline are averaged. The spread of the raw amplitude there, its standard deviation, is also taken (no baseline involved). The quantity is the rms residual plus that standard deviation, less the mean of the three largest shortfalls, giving 0.02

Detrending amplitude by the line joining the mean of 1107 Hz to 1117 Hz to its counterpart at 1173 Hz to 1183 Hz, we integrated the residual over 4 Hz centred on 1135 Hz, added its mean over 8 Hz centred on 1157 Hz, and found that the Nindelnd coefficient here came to -1.2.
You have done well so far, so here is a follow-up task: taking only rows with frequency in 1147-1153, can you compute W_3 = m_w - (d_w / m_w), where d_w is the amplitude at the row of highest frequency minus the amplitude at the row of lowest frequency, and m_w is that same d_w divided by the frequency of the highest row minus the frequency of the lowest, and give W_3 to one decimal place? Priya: -3.9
